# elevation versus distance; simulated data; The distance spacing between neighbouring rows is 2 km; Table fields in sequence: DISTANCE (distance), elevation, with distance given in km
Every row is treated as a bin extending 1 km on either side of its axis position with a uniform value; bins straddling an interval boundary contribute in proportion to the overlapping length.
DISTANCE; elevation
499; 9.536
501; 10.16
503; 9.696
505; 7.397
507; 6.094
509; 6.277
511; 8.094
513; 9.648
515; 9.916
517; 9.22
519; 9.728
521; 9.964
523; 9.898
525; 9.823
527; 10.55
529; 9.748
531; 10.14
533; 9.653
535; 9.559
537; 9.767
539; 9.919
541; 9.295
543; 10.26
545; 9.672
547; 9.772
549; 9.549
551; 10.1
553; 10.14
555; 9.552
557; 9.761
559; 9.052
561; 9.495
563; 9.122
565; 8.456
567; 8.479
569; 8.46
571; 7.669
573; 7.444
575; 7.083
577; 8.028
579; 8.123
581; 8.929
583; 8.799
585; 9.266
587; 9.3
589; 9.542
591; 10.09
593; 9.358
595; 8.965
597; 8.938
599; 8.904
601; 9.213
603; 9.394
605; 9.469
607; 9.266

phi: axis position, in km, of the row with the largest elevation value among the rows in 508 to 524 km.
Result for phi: 521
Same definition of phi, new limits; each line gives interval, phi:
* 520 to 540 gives 527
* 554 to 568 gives 557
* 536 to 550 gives 543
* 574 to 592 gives 591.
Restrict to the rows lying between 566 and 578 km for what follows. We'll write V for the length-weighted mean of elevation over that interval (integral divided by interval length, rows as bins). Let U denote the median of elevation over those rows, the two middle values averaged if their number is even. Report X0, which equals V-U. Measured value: 0.01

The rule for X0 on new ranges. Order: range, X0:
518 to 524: -0.03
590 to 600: 0.29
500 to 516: -0.46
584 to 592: 0.13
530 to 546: 0.06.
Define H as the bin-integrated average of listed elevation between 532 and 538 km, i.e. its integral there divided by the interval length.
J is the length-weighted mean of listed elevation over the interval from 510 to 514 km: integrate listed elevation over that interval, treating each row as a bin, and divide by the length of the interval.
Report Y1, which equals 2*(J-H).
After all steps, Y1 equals -2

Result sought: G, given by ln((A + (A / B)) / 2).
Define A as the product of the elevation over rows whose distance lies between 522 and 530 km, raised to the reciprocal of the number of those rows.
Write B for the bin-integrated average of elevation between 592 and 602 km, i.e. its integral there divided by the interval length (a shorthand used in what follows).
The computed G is 1.71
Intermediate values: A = 10.0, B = 9.08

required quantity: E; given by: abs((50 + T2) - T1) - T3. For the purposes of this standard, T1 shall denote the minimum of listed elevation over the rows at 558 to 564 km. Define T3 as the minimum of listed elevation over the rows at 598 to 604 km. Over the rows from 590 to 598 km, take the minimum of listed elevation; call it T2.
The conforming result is 41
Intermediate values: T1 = 9.052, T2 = 8.938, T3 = 8.904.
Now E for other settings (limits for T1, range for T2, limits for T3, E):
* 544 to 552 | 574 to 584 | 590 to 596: 39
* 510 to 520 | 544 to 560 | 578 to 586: 43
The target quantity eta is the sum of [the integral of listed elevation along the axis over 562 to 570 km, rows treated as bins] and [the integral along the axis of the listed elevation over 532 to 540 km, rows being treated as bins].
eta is 147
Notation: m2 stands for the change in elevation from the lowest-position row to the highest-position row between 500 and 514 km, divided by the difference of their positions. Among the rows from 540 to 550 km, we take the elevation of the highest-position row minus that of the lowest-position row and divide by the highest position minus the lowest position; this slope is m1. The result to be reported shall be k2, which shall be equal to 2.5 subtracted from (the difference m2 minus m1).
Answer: -2.57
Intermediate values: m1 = 0.032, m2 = -0.04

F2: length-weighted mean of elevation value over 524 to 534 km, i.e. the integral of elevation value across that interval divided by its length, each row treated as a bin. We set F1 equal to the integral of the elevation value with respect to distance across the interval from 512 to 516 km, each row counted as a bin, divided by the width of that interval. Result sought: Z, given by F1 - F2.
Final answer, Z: -0.2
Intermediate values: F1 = 9.8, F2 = 10.0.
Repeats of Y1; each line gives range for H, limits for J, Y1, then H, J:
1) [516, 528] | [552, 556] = 0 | 9.86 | 9.85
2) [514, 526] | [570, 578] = -4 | 9.76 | 7.56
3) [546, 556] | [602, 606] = -1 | 9.82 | 9.43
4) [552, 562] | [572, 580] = -4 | 9.60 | 7.67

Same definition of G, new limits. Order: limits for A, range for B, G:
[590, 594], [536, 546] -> 1.68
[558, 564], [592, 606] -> 1.63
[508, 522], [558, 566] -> 1.60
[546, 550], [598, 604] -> 1.68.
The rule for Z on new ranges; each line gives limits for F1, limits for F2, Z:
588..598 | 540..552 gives -0.4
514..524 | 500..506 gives 0.7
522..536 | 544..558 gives 0.1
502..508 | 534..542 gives -1.9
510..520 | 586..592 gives -0.3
